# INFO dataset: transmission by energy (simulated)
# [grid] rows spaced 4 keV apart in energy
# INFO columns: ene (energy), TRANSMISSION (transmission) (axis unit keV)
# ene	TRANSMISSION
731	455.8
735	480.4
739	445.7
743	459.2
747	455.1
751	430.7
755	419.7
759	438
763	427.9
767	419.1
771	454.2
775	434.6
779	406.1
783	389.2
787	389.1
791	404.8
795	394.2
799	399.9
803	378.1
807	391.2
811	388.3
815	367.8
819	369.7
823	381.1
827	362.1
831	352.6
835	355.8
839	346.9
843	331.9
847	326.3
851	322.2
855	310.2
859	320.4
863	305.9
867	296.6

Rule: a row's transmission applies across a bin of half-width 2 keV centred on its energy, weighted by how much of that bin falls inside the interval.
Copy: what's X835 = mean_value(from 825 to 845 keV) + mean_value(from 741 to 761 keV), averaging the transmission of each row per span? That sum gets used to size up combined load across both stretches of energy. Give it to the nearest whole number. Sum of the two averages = 790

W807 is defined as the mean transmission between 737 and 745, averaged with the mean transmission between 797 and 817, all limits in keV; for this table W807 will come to 419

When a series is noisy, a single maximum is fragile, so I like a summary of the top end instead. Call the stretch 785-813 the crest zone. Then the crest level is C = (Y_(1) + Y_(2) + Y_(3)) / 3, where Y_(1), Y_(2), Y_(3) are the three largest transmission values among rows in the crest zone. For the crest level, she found 400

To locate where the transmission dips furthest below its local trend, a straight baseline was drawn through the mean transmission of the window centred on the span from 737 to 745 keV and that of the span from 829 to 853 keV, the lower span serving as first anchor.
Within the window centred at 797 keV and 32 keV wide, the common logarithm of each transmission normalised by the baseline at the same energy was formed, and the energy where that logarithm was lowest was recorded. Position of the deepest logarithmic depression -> 783 keV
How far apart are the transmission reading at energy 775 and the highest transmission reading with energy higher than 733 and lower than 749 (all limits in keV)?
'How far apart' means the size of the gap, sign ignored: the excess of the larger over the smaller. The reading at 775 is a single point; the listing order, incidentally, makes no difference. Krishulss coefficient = 46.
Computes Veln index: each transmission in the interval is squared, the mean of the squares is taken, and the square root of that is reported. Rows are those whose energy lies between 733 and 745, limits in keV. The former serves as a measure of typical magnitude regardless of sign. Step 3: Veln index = 462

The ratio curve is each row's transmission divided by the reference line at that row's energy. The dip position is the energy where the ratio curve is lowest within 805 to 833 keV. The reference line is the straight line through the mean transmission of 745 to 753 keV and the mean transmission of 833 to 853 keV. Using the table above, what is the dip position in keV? 815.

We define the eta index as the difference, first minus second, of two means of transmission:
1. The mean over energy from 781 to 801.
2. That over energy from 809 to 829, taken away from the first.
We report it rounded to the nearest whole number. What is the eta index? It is 22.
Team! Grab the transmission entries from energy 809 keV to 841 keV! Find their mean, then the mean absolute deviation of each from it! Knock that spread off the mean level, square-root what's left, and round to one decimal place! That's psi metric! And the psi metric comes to 18.8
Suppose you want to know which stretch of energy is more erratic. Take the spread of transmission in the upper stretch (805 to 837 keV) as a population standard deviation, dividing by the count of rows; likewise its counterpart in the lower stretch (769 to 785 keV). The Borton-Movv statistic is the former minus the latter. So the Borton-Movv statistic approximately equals -12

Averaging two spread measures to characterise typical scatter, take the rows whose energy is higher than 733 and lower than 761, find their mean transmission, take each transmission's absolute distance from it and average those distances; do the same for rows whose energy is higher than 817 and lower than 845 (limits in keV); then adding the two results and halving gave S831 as 13.6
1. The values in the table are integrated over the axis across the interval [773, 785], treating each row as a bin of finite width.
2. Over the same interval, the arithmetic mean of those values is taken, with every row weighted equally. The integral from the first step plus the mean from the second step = 5330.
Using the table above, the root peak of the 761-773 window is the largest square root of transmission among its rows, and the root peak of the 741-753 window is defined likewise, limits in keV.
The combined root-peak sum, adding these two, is 42.7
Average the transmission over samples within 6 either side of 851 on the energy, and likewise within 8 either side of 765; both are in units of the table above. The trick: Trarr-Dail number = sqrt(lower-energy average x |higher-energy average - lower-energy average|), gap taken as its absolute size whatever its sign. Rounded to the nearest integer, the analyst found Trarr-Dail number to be 224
